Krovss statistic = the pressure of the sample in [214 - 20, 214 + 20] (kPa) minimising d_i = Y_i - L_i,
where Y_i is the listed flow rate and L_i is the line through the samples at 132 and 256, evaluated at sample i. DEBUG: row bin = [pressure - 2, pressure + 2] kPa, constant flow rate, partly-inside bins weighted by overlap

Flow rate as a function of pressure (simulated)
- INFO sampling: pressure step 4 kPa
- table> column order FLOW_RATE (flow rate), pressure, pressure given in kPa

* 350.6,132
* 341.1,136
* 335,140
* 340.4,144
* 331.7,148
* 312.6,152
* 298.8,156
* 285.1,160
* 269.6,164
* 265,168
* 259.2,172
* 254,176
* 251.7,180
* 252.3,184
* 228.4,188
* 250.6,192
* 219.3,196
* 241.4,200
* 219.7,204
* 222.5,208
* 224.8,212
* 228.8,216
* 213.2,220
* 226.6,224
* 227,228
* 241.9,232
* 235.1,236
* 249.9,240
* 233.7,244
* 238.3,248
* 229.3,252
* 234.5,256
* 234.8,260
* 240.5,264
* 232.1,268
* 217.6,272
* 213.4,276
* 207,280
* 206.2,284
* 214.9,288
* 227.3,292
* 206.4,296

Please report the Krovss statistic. 196 kPa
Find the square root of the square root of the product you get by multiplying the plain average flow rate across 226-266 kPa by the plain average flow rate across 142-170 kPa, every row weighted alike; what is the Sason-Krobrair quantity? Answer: 16.3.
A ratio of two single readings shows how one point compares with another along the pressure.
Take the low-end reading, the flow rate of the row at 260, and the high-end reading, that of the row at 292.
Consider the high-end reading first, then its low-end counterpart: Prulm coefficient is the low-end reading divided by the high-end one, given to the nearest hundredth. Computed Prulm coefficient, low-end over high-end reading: 1.03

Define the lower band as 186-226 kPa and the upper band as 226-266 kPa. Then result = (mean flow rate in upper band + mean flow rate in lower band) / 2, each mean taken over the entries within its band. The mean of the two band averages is 232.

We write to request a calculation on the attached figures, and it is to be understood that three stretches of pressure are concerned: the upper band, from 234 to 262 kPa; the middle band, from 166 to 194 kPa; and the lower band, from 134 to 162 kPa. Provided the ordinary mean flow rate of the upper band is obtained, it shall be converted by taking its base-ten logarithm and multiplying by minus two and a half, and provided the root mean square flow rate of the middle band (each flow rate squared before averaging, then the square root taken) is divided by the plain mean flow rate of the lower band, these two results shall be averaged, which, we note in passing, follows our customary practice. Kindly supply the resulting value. -2.57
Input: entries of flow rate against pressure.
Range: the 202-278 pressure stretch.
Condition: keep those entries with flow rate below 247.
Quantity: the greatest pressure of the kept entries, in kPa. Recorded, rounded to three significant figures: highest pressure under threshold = 276 kPa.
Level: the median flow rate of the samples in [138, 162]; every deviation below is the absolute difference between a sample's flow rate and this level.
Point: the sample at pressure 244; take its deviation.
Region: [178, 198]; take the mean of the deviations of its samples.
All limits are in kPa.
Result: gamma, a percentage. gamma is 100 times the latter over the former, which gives 92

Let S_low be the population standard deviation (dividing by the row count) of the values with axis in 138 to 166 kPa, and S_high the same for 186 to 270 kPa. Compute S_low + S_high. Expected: 35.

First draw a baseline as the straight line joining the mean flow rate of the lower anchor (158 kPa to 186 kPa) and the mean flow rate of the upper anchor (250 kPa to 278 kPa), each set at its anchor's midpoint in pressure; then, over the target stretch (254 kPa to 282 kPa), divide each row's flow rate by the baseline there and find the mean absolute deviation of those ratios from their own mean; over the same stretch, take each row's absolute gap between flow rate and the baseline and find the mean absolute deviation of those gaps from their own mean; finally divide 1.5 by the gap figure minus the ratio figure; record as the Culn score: 0.39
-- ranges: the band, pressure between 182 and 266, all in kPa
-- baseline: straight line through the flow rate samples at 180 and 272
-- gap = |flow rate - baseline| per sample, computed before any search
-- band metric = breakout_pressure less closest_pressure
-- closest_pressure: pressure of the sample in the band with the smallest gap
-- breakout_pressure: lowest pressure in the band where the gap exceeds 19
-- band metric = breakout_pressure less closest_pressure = 4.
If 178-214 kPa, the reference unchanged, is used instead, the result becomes 8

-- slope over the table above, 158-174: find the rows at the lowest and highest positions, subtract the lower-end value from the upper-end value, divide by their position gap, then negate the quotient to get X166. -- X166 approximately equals 2.2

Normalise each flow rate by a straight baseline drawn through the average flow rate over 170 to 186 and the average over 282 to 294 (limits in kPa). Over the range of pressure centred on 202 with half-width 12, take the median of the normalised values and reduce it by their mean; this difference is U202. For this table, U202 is -0.014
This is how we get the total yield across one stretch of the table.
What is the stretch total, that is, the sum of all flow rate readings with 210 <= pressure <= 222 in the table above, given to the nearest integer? 667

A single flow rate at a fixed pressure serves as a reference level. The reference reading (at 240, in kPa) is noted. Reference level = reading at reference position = 249.9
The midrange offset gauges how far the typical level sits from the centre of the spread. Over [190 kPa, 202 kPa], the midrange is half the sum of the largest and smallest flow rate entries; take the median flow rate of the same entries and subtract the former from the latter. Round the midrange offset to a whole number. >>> 6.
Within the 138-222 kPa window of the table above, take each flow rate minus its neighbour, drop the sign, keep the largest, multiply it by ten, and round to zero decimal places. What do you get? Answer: 313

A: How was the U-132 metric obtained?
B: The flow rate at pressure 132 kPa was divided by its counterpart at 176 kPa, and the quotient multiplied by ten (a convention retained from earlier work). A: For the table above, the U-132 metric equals 13.8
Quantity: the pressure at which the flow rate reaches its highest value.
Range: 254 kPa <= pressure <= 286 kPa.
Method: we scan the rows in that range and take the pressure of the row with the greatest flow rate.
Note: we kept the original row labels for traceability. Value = 264 kPa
